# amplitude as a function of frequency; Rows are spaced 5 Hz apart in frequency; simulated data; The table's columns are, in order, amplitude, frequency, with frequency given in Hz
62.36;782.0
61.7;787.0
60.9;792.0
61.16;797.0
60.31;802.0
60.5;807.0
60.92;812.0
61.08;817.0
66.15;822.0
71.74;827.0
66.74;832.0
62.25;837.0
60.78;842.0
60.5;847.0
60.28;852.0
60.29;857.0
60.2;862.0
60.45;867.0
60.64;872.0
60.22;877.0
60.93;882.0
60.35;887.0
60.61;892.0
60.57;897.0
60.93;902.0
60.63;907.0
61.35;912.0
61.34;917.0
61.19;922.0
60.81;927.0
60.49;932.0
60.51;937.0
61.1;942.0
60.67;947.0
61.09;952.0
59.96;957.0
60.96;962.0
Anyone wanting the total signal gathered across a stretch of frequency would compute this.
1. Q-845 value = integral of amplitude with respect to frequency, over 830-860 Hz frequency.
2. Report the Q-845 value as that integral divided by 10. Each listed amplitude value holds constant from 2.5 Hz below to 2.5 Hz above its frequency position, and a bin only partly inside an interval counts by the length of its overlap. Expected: 185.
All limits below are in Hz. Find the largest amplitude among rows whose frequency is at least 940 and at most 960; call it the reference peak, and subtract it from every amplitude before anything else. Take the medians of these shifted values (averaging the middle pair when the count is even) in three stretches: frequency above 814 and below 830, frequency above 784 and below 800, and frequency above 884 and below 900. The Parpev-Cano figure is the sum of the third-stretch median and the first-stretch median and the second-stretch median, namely 4.6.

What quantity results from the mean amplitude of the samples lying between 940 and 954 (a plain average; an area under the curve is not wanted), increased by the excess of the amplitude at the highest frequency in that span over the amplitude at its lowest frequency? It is 60.9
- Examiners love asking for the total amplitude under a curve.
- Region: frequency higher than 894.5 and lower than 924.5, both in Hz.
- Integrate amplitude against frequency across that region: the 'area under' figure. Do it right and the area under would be 1830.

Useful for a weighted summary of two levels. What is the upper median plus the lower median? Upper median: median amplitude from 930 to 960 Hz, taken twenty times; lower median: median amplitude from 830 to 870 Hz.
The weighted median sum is 1272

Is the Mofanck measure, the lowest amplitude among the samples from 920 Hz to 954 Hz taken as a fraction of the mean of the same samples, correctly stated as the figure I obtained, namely 0.994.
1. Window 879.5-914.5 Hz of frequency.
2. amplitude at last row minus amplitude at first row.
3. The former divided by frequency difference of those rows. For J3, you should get 0.01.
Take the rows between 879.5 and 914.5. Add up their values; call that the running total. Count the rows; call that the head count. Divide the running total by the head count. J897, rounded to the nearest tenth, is 60.8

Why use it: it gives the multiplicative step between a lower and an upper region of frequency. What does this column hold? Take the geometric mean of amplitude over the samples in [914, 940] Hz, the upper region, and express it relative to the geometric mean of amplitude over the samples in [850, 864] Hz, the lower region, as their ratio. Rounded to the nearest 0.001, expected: 1.010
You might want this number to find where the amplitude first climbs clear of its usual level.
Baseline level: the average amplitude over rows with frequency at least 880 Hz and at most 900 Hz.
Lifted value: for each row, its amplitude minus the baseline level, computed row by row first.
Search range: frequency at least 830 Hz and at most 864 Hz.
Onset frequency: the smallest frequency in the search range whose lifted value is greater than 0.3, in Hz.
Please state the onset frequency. 832.0 Hz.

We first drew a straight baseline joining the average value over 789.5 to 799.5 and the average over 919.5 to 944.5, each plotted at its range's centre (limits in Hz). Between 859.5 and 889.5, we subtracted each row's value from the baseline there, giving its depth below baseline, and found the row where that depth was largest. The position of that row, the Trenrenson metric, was 862.0 Hz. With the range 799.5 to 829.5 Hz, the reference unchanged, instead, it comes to 802.0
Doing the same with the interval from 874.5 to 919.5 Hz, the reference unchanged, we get 877.0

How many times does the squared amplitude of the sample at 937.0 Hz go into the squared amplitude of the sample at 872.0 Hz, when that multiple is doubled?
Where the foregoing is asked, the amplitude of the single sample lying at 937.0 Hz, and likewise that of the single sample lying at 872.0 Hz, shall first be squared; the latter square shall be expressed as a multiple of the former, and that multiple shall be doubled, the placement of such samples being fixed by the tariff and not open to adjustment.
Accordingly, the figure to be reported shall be 2.01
